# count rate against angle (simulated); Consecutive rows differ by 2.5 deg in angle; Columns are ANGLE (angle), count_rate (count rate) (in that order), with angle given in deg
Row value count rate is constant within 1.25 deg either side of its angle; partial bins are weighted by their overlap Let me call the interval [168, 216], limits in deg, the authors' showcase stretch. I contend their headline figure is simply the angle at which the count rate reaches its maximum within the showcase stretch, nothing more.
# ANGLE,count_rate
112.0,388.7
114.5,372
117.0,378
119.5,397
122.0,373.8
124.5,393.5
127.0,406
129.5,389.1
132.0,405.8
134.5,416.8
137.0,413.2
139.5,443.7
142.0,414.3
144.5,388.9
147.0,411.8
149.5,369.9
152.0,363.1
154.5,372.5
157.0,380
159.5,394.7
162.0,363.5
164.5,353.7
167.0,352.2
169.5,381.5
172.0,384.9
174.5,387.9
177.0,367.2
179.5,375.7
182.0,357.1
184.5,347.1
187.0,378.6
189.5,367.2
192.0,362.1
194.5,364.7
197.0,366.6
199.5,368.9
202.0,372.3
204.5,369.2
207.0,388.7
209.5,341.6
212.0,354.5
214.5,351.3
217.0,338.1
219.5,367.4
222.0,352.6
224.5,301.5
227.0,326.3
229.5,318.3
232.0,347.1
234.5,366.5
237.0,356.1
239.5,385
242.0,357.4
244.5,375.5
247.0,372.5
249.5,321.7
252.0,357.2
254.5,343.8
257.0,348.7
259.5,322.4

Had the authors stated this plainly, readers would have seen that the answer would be 207.0 deg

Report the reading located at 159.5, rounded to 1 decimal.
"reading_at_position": 394.7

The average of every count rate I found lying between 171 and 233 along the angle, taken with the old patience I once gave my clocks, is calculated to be 358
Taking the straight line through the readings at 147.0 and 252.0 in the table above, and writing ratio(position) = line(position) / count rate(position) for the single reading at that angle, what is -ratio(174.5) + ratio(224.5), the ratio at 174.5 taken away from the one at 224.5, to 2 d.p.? 0.21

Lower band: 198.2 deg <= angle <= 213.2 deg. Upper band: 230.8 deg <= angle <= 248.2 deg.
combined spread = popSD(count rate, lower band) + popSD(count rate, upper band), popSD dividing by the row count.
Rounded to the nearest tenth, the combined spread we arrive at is 26.8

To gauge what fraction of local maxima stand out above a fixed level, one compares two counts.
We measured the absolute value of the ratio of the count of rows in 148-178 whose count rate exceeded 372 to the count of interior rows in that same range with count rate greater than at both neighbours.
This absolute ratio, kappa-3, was 3.0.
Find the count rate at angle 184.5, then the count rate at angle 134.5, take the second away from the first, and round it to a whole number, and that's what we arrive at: -70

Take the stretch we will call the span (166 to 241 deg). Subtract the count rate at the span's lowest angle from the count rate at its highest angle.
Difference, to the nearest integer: 33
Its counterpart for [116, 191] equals -11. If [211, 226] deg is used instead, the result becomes -53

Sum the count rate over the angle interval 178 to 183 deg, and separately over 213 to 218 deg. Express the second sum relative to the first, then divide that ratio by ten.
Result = 0.094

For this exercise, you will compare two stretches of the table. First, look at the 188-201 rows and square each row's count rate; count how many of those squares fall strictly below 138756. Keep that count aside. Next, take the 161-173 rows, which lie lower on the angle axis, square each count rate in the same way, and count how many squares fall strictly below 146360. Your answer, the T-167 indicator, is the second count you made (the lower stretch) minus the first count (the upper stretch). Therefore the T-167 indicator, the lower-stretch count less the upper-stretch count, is -1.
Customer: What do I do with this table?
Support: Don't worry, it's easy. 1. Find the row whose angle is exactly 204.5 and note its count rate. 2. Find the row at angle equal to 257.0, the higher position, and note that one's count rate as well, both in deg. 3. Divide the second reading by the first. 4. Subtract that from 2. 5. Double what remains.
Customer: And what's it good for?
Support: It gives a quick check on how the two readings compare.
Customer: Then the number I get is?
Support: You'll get 2.11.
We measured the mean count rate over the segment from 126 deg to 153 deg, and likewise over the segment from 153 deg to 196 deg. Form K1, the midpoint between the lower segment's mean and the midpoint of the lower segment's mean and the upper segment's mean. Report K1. 394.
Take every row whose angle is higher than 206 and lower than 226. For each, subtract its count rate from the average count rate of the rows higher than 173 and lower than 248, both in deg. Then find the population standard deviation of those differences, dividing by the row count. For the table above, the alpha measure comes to 23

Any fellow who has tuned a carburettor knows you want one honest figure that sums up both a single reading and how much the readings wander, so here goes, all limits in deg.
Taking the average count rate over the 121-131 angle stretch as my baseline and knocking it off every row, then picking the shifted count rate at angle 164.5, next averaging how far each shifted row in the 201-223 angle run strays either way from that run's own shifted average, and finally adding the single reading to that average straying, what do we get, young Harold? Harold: -24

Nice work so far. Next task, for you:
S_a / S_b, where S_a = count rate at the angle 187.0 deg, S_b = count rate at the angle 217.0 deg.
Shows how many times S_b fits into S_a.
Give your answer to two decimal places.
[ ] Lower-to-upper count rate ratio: 1.12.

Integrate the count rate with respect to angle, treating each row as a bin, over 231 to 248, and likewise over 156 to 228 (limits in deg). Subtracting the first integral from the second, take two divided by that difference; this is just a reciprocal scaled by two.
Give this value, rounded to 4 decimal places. 0.0001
